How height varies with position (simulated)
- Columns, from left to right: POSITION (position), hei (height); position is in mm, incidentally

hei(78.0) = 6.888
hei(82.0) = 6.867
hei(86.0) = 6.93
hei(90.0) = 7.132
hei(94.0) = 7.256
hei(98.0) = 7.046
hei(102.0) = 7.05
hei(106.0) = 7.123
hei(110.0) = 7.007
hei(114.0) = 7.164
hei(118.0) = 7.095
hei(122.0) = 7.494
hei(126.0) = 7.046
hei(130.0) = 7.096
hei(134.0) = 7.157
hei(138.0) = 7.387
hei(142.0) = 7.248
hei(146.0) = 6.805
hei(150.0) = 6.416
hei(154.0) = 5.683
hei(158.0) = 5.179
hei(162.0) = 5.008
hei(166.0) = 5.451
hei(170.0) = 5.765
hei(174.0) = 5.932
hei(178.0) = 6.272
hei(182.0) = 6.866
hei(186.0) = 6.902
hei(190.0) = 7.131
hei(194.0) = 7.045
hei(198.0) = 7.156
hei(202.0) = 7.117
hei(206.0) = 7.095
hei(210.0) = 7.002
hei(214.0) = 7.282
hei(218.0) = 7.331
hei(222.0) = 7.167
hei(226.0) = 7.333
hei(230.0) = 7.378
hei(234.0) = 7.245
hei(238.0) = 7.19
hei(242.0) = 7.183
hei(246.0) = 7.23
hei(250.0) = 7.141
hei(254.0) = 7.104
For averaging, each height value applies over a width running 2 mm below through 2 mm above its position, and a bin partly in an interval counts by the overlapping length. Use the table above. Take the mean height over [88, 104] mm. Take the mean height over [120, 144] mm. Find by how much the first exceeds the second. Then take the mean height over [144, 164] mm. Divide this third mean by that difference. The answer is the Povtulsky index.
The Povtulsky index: -50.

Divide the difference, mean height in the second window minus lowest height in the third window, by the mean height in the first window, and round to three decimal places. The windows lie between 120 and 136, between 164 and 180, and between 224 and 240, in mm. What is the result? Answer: -0.185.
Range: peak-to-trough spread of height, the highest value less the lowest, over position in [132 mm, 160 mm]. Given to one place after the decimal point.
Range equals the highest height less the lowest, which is 2.2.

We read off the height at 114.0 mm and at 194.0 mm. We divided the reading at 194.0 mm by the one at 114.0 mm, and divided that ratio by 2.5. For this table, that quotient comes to 0.393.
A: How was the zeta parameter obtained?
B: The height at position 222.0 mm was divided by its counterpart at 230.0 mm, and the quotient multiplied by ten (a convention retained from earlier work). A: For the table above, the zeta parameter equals 9.71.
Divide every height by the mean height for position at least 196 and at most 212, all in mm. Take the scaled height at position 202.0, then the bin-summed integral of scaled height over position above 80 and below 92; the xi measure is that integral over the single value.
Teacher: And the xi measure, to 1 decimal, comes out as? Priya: 11.8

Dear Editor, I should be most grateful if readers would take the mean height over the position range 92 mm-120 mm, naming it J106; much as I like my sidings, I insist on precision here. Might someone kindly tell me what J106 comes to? 7.11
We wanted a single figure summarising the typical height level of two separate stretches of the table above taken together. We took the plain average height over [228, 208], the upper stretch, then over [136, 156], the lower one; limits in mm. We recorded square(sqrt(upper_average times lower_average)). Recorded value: 48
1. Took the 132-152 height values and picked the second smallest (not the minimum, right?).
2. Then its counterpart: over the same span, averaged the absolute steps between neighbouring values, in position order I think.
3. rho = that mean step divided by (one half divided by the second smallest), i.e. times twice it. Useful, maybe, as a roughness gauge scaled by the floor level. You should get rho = 4.1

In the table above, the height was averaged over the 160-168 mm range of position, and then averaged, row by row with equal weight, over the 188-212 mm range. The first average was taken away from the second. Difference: 1.9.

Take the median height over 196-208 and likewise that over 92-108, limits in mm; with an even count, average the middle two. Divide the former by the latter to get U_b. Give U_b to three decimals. 1.004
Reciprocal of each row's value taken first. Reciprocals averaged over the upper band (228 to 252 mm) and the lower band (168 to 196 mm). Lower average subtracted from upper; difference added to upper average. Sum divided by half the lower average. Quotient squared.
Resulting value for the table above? 2.6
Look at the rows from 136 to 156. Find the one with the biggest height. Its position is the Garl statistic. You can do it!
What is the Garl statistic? 138.0 mm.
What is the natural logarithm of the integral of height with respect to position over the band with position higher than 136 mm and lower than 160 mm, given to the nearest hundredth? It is 5.04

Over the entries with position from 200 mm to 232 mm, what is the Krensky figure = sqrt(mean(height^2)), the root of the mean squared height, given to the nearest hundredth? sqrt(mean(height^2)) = 7.21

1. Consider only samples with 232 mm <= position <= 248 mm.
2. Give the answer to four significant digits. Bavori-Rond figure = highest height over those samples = 7.245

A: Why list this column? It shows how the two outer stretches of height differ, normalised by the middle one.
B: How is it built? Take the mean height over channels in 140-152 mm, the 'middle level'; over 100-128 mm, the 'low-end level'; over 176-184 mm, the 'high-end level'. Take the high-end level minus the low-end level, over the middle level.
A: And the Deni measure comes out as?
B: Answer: -0.084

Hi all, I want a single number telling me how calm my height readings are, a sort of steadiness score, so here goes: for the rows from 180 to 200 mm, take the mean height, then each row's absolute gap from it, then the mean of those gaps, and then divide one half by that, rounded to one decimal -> 4.6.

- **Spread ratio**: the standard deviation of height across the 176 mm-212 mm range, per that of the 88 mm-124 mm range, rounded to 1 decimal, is 1.9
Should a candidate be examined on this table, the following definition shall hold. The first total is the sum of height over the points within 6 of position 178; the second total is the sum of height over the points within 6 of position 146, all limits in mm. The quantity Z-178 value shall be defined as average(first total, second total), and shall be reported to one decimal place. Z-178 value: 19.8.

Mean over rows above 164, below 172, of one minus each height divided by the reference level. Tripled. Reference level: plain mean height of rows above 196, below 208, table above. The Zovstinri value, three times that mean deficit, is 0.64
